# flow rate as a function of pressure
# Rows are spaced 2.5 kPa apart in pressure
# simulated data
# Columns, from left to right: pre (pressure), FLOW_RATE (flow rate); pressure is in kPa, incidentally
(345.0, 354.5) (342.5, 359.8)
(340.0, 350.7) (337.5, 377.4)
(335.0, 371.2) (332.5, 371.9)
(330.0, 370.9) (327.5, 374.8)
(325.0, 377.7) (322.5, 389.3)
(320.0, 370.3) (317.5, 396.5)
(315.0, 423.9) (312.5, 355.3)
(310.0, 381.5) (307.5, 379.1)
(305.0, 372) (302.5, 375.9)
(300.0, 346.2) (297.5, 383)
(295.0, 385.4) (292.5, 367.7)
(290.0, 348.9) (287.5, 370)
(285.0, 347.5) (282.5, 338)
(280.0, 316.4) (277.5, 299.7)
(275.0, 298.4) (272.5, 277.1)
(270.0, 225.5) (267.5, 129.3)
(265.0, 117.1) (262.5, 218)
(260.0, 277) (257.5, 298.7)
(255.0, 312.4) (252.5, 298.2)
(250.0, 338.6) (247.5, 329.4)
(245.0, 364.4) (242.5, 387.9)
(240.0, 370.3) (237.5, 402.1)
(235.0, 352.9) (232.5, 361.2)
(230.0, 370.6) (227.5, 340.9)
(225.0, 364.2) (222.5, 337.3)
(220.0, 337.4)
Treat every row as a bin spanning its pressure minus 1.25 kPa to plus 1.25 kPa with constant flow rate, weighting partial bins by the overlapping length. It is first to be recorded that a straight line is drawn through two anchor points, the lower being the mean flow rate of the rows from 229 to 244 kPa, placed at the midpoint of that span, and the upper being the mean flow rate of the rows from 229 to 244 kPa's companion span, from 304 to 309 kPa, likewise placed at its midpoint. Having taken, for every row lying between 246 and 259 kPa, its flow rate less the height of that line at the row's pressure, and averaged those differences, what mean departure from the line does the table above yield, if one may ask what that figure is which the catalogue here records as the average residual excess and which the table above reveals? -59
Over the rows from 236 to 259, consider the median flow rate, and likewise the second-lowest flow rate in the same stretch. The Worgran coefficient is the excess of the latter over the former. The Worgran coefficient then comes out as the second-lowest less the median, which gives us -40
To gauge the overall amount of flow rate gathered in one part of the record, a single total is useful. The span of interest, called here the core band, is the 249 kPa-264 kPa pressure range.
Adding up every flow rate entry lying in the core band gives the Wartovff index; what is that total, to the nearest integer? 1743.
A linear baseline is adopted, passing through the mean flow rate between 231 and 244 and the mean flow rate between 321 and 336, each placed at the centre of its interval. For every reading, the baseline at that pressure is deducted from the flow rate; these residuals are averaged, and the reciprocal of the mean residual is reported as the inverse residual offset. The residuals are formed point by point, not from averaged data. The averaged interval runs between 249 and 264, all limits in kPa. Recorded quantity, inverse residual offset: -0.01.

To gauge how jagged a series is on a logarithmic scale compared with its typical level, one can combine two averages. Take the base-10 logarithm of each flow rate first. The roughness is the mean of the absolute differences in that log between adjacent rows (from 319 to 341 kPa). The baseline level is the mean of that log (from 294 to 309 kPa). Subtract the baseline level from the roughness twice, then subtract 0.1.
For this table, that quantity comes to -5.23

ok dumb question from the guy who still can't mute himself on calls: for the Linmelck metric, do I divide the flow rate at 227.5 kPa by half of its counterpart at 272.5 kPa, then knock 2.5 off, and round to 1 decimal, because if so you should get 0.0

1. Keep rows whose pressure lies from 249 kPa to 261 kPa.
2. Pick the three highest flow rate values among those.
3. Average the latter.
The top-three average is 317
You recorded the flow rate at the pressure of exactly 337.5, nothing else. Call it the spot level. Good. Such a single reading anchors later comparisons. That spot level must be 377.4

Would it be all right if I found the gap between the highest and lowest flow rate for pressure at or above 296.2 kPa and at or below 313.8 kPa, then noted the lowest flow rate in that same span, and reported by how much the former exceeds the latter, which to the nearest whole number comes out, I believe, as -309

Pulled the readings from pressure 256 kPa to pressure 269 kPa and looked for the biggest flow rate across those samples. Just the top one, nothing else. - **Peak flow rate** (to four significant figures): 298.7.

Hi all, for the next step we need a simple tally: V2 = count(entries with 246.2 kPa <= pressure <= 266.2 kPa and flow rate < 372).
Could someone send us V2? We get 8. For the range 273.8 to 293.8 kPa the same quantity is 8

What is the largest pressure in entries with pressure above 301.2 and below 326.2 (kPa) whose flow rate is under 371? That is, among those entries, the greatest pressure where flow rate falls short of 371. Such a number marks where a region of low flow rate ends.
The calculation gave 320.0 kPa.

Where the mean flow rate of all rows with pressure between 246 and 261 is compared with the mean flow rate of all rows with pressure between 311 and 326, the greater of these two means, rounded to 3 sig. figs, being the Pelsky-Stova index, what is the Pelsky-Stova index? 386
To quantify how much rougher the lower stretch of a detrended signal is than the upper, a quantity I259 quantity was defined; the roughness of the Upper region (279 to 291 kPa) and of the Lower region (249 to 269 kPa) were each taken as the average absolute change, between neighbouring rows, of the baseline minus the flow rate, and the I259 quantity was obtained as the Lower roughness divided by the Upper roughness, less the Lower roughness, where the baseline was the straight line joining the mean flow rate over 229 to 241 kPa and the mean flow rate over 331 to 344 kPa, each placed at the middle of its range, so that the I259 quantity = -35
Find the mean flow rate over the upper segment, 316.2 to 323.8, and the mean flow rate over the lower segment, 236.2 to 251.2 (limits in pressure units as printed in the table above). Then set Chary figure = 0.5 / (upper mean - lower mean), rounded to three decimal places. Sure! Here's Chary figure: 0.025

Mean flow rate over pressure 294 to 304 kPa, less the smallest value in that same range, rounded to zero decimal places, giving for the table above 26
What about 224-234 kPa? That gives 18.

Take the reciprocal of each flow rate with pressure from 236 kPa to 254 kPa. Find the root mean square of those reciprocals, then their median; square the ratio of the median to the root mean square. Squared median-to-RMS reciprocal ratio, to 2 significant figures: 0.93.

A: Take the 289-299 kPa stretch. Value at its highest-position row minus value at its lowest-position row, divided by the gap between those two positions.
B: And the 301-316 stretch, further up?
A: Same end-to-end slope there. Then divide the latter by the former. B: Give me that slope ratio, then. 0.84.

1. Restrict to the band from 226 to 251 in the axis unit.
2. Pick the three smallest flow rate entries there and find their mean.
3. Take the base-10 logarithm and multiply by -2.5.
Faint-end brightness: -6.32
